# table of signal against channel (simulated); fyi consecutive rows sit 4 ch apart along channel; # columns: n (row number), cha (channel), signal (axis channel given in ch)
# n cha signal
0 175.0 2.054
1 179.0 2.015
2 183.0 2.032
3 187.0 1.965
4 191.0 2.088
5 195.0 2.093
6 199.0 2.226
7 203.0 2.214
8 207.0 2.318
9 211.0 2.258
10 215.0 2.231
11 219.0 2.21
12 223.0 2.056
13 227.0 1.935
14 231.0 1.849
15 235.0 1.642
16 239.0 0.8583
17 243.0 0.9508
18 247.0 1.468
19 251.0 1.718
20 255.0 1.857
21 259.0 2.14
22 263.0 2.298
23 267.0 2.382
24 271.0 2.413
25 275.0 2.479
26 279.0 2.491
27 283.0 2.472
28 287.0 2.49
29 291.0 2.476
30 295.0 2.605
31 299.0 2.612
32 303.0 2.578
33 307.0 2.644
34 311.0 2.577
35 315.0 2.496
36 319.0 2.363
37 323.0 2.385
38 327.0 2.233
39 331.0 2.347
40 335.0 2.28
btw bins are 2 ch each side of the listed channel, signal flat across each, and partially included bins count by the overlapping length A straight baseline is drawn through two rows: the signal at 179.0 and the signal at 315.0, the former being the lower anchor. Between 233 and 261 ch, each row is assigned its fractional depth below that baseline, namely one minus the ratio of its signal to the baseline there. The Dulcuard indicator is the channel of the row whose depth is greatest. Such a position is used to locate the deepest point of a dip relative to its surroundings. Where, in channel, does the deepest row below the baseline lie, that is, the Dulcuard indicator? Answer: 239.0 ch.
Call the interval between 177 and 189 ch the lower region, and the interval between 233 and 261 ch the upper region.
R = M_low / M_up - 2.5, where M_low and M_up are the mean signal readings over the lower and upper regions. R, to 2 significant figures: -1.2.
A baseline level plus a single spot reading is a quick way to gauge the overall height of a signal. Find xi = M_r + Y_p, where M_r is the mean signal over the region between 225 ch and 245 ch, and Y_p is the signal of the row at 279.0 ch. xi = 3.9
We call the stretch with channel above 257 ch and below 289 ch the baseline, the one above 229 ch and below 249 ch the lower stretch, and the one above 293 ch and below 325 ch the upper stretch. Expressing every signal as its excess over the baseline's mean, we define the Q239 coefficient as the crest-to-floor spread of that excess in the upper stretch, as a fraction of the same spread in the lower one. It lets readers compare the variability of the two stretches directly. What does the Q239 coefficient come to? 0.28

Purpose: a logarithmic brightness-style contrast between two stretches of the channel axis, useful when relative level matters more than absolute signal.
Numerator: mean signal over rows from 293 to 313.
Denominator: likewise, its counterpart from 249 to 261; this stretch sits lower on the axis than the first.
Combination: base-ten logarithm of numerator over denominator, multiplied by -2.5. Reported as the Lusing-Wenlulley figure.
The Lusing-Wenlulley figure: -0.34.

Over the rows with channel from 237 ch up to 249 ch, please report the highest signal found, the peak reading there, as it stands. 1.468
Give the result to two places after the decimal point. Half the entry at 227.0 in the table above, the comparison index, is 0.97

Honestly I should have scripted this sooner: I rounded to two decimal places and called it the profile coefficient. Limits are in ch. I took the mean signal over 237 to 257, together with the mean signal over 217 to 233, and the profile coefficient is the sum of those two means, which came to 3.38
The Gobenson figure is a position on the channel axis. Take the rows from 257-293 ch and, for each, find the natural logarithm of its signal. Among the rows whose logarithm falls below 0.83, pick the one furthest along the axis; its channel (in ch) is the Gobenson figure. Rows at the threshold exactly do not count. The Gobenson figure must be 259.0 ch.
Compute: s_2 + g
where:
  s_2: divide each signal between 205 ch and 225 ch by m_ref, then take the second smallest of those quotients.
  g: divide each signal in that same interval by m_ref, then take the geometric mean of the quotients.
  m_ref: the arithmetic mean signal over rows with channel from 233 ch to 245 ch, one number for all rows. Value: 3.84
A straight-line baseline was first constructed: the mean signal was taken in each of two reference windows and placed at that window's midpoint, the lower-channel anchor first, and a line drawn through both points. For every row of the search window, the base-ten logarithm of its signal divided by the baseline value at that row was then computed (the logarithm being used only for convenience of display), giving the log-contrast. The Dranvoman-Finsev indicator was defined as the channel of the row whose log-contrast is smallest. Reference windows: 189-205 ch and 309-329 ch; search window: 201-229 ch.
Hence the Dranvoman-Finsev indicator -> 227.0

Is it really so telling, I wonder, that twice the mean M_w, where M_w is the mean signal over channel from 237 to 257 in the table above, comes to 2.7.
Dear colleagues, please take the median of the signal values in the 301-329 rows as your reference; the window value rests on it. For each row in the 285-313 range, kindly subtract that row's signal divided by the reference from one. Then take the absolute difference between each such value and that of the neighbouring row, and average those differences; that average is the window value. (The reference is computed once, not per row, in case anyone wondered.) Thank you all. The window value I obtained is 0.021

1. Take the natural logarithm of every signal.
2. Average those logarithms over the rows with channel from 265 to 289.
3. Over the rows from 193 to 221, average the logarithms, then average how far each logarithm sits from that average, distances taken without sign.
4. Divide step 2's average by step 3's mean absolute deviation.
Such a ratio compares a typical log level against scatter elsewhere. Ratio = 47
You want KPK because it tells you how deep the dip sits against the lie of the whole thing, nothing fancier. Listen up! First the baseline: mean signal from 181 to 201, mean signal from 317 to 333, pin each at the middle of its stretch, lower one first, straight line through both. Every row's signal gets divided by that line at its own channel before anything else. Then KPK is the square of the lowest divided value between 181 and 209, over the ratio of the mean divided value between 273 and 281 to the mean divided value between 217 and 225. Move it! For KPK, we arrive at 0.81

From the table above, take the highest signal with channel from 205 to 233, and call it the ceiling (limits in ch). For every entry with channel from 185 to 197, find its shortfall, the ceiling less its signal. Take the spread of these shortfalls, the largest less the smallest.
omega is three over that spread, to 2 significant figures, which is 23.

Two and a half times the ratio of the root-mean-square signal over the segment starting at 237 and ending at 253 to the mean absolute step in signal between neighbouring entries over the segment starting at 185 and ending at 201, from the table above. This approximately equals 37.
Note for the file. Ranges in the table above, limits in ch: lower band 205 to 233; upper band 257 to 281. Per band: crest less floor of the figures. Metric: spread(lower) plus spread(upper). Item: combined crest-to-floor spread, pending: 0.82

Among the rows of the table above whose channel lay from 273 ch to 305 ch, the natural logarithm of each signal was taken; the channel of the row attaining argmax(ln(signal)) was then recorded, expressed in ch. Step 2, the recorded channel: 299.0 ch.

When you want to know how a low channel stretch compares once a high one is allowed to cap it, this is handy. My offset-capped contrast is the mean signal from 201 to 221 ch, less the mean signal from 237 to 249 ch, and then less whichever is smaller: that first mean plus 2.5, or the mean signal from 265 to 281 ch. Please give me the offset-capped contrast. -1.29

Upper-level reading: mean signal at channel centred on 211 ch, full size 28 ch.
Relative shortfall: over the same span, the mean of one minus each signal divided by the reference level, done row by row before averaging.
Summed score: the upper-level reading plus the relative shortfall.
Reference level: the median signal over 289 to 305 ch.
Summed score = 2.36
